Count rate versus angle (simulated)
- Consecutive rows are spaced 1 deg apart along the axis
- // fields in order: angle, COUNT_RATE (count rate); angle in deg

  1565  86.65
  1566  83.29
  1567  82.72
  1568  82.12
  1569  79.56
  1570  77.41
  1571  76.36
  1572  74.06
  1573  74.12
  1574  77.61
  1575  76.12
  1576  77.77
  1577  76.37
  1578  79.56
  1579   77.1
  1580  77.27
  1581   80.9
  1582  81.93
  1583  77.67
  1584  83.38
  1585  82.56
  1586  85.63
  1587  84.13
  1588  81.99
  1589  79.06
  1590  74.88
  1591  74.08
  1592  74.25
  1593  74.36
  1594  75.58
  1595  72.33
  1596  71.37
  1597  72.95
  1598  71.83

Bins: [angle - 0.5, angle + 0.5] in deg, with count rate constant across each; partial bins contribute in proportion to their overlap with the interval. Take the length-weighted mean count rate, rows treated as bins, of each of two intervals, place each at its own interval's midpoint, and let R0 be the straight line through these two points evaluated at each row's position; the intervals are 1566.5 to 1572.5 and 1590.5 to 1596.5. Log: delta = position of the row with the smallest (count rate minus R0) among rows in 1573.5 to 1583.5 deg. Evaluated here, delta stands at 1575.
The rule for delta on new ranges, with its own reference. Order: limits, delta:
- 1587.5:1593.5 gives 1591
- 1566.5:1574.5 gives 1572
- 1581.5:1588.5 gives 1583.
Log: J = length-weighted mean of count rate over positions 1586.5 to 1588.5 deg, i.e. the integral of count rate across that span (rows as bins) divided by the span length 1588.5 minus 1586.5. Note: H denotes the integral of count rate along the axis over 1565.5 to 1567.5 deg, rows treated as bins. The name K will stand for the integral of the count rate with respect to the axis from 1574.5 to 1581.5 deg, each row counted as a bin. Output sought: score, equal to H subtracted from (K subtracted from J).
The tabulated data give -628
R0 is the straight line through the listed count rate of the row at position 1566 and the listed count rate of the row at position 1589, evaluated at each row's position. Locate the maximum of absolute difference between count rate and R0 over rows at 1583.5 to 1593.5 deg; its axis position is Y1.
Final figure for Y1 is 1586 deg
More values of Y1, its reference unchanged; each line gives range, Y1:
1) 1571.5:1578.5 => 1572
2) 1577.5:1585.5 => 1579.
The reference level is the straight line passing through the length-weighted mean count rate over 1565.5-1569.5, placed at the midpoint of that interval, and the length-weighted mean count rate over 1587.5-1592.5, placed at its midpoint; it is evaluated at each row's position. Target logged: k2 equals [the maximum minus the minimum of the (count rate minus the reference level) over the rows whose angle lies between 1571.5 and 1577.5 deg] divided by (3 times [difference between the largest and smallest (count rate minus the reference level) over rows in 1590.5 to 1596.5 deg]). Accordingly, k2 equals 0.41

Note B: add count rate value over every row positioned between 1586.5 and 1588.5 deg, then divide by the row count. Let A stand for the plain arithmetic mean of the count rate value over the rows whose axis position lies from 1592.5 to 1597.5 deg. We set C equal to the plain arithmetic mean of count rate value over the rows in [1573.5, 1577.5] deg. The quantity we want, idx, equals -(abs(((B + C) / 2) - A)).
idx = -6.7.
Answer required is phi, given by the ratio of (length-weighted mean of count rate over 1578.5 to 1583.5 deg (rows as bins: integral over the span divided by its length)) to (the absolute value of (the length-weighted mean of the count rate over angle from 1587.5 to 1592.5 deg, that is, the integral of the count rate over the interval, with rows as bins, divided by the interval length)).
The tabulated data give 1.03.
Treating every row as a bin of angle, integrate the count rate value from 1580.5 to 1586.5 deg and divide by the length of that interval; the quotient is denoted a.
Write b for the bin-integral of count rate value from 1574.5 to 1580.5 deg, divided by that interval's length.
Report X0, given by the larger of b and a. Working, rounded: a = 82.0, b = 77.4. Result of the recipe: 82.0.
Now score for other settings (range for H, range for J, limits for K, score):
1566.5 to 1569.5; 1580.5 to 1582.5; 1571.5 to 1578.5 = -699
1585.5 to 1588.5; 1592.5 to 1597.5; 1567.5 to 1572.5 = -568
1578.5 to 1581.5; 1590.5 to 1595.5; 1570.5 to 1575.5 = -539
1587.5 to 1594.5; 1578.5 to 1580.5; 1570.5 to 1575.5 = -835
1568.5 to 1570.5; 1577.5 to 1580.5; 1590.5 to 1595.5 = -450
